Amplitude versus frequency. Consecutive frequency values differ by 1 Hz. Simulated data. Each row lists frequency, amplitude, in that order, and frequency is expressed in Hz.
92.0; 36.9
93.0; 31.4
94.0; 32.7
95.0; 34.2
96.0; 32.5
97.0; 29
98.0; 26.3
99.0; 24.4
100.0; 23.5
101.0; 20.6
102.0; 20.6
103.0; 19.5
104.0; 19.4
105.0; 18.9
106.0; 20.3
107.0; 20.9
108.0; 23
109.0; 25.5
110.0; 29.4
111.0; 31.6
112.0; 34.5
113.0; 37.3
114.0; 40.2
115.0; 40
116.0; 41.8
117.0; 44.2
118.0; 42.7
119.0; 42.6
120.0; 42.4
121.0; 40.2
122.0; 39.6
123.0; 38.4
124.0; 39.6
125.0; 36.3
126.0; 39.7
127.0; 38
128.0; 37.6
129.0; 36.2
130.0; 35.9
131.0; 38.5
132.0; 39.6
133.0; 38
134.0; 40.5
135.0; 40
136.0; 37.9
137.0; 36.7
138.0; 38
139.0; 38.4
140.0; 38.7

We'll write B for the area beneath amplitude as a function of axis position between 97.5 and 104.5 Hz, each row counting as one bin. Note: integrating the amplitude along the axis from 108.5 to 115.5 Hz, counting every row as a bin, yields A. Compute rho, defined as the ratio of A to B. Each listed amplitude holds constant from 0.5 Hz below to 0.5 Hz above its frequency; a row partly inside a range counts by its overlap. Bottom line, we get 1.5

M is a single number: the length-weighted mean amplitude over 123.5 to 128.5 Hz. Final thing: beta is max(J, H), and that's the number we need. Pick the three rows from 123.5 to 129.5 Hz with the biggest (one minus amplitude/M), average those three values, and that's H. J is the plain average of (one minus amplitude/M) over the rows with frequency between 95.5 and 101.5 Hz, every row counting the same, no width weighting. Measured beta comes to 0.32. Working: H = 0.04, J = 0.32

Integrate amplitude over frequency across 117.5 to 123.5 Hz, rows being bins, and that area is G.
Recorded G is 246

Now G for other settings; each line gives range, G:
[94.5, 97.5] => 96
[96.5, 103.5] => 164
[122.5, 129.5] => 266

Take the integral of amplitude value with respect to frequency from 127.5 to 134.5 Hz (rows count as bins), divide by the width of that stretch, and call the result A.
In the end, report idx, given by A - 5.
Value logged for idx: 33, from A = 38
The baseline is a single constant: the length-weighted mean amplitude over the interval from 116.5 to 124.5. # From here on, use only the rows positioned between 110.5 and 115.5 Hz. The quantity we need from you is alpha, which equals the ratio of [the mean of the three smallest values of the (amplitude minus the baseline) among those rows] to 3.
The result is -2.2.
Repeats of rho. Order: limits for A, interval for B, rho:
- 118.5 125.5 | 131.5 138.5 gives 1.0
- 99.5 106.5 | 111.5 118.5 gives 0.5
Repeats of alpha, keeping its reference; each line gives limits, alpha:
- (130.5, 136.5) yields -1.0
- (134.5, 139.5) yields -1.2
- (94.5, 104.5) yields -7.1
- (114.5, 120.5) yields 0.1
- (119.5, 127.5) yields -1.2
